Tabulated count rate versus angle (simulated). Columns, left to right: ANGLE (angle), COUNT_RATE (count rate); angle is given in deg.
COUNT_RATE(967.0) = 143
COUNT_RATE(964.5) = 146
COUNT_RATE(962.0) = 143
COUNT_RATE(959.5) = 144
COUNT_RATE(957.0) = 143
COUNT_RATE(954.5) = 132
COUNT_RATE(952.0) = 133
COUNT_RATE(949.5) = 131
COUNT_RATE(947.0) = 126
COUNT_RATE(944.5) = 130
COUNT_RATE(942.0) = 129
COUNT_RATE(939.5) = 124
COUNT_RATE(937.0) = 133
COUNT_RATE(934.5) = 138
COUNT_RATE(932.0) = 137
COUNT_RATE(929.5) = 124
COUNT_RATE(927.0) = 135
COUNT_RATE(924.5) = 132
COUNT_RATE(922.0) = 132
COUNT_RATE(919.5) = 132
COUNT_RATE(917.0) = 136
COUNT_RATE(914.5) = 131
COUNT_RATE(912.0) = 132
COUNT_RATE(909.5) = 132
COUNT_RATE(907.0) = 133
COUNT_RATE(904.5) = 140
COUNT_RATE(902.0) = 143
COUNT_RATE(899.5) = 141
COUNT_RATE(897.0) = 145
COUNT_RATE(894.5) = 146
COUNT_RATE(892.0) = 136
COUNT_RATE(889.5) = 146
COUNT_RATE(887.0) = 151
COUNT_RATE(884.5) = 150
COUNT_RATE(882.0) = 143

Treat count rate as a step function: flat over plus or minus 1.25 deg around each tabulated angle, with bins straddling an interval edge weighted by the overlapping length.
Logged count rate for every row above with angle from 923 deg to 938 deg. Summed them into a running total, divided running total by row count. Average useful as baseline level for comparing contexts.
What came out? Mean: 133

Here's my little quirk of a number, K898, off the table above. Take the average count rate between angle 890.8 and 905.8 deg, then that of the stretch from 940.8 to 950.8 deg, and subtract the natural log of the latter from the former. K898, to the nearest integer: 137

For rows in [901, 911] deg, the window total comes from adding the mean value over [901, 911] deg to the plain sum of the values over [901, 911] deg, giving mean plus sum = 685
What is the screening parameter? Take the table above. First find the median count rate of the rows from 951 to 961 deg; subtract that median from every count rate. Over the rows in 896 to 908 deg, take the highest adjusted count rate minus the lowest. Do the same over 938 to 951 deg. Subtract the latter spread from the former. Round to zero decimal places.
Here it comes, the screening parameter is 5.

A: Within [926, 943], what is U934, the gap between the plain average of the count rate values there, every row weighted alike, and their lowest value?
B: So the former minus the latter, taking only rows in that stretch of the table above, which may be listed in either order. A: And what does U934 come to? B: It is 7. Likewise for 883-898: 10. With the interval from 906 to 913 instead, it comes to 0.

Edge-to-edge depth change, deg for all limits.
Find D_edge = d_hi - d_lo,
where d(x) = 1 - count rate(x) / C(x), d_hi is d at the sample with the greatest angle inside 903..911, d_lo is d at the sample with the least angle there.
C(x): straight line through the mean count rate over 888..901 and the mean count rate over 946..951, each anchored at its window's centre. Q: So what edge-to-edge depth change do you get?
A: 0.05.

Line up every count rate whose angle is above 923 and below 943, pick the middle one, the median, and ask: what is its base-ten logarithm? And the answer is 2.12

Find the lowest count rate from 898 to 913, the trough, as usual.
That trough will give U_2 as 132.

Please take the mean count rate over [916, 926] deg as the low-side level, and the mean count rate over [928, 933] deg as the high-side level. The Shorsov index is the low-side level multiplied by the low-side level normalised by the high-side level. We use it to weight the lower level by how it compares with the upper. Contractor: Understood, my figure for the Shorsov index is 136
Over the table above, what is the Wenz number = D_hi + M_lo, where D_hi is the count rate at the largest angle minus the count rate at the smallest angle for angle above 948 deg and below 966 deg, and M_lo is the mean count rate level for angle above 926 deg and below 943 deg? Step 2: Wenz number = 146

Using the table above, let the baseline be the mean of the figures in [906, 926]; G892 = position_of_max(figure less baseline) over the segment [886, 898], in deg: 887.0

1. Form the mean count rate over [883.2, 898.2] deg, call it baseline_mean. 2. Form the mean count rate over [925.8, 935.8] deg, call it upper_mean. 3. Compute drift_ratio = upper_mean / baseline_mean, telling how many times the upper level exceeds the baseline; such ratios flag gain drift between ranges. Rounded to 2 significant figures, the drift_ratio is 0.92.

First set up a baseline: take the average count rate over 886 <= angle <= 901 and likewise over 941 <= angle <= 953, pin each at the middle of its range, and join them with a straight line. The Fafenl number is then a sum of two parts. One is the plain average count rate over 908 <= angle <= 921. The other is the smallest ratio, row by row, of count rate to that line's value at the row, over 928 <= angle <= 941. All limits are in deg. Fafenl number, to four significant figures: 133.5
